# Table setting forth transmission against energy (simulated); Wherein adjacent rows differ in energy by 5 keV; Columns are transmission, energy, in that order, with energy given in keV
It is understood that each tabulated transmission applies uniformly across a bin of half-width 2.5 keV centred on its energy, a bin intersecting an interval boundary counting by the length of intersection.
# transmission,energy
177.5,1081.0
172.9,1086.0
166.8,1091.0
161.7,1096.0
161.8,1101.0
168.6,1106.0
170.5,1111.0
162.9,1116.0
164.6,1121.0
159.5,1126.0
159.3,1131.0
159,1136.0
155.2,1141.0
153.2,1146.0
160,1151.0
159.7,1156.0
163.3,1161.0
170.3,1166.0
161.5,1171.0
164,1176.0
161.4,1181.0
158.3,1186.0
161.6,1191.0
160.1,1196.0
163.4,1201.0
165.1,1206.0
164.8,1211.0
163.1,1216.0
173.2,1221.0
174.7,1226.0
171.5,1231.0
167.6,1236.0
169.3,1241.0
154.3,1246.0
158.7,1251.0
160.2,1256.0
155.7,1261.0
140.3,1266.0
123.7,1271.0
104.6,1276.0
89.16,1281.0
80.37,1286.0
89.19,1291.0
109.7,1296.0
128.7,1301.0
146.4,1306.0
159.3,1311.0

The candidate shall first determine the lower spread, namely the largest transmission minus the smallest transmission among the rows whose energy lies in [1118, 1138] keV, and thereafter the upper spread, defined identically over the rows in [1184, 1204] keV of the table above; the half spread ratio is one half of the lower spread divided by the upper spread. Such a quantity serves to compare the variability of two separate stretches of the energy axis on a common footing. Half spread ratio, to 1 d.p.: 0.5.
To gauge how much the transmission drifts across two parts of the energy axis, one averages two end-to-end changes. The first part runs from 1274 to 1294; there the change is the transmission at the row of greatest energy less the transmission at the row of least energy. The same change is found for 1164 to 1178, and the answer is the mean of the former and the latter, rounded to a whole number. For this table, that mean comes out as -11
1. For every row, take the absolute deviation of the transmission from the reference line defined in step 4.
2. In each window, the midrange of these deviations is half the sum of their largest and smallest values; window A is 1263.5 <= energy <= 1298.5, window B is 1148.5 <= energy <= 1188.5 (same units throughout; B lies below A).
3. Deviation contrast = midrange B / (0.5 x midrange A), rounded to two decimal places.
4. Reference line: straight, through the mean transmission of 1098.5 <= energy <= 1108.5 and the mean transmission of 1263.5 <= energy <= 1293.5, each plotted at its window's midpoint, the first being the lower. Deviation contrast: 2.36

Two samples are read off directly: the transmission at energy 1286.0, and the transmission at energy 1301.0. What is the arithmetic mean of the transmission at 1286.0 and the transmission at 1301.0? 105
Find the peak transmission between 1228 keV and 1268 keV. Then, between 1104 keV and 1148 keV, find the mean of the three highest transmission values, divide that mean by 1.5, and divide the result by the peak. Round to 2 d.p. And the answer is 0.65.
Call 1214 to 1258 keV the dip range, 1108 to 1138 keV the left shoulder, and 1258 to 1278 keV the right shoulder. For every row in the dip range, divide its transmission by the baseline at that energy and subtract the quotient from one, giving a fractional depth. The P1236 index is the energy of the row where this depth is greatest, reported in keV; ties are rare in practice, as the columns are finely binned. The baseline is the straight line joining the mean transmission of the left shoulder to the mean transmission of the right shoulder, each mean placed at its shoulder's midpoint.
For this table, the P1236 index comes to 1246.0 keV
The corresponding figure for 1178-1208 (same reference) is 1186.0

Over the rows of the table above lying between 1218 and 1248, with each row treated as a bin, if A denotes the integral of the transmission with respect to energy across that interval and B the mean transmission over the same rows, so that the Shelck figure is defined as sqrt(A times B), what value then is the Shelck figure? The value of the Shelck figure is 923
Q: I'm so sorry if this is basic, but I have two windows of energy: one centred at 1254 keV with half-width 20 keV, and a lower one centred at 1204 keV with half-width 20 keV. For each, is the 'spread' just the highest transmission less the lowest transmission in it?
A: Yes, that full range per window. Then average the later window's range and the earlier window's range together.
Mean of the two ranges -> 30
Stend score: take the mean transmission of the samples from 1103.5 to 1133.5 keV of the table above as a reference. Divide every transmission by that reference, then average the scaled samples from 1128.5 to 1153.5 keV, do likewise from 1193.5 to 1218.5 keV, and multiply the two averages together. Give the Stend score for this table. 0.95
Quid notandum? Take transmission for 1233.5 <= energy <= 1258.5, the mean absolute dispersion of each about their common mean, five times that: 26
